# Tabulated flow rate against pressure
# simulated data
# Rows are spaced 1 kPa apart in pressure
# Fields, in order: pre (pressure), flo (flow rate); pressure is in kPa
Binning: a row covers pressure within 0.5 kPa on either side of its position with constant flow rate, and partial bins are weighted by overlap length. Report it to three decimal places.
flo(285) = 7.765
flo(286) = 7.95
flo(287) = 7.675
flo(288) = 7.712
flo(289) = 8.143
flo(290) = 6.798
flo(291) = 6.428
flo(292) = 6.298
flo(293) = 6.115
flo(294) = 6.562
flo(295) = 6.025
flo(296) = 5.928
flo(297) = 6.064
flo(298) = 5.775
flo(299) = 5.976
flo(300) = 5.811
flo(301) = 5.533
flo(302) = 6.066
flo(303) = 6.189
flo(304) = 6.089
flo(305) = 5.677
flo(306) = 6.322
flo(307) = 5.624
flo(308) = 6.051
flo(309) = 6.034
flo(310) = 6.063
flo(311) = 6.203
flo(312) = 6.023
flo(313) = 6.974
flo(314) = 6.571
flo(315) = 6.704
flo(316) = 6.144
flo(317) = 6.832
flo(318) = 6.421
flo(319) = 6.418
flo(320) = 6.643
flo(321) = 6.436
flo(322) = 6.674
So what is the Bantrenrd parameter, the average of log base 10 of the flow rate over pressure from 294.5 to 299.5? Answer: 0.775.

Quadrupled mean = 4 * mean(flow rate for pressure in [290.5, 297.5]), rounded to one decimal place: 24.8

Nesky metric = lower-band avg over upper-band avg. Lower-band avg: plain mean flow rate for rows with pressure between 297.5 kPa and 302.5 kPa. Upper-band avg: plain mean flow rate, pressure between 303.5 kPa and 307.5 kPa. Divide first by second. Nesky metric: 0.98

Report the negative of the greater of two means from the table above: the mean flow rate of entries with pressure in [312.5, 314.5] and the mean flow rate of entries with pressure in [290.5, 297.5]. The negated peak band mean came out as -6.77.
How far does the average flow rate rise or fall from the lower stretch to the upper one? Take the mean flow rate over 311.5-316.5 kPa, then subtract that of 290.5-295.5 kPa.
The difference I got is 0.20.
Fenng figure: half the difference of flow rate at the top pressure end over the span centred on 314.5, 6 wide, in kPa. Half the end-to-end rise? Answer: 0.40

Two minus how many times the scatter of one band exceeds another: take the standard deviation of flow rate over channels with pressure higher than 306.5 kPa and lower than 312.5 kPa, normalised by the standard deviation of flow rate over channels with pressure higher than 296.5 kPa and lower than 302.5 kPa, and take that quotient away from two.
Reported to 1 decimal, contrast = 1.1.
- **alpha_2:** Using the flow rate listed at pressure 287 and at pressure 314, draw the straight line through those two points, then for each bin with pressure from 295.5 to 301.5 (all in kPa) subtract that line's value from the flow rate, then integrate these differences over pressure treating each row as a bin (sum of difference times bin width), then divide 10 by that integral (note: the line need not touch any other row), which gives -1.2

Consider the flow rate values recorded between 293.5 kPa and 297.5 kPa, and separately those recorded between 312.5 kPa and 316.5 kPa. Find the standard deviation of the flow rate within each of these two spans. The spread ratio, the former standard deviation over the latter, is 0.82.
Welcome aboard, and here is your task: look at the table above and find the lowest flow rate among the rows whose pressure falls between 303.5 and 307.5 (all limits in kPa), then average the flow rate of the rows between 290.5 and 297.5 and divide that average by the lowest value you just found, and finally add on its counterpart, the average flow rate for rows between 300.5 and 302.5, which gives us 6.90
